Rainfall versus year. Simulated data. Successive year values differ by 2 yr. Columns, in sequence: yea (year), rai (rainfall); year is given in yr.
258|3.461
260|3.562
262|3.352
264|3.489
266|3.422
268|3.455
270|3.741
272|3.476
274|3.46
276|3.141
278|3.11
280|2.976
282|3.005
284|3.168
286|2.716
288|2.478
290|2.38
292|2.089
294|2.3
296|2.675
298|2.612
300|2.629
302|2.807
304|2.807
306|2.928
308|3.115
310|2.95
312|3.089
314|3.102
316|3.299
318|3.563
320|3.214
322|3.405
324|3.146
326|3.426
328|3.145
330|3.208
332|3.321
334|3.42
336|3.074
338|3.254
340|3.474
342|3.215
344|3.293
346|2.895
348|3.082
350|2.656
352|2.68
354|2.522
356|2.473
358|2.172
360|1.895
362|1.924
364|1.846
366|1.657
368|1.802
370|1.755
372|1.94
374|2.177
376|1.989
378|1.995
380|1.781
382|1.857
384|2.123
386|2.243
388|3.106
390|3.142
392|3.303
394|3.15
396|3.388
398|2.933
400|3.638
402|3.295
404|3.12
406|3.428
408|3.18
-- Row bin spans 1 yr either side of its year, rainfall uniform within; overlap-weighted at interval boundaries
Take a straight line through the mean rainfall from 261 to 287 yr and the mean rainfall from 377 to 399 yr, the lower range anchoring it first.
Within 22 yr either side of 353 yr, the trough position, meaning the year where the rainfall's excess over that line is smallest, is 366 yr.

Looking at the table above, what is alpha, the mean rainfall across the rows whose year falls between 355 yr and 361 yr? 2.18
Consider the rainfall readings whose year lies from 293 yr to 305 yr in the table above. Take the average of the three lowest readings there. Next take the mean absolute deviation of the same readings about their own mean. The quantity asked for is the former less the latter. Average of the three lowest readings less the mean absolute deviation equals 2.39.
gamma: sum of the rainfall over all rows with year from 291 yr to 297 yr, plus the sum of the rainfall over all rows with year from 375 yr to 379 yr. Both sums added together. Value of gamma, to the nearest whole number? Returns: 11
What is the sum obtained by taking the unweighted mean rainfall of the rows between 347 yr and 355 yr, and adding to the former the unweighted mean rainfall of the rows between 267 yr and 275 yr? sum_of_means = 6.3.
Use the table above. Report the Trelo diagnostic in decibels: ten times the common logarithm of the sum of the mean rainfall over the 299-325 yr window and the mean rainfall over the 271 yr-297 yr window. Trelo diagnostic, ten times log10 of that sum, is 7.7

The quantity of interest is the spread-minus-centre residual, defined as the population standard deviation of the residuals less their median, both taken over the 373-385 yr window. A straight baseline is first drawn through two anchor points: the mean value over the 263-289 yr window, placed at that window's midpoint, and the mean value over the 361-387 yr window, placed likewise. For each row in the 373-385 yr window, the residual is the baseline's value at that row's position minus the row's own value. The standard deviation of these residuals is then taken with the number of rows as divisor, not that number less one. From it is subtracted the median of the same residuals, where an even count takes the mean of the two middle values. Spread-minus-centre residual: 0.2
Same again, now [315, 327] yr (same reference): 0.8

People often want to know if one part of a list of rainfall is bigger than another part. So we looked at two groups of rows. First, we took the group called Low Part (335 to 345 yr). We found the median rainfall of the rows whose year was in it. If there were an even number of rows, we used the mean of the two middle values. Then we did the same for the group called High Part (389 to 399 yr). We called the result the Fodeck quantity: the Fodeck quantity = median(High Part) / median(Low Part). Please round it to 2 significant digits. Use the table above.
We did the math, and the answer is 0.97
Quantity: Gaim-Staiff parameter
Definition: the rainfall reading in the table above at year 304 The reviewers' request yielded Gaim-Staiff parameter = 2.807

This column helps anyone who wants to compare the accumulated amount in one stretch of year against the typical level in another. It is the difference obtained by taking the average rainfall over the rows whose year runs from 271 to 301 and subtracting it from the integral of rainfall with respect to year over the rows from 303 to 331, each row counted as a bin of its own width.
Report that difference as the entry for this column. 86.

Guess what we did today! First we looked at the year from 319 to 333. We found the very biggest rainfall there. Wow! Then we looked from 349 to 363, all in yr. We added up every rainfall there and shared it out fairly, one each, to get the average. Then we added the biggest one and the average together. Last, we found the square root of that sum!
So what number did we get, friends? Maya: 2.40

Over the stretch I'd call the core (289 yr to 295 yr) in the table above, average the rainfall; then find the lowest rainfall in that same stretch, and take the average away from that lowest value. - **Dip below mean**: -0.17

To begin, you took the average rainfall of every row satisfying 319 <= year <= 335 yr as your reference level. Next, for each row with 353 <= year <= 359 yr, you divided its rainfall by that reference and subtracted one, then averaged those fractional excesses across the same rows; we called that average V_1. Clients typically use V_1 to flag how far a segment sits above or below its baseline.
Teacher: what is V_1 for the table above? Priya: -0.27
